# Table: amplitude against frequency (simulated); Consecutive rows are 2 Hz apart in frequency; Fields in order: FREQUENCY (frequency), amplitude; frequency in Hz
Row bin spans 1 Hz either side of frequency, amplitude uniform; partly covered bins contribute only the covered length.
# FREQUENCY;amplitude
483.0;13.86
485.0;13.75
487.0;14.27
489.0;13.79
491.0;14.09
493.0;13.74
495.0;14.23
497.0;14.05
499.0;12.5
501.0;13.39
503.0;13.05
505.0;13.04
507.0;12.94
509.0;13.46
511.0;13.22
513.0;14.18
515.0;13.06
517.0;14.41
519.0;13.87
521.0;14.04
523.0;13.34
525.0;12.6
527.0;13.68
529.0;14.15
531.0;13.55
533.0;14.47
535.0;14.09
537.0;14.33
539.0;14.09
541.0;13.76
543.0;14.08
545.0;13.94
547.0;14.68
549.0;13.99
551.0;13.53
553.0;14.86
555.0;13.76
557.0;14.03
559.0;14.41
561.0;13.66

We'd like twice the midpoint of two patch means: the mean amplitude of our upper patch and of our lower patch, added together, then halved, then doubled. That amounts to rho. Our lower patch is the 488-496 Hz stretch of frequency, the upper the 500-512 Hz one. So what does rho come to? 27.1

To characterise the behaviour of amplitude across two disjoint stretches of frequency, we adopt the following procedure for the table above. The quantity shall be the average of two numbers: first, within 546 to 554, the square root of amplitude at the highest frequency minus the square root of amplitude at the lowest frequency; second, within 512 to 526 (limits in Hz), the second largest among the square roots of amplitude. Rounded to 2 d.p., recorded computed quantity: 1.89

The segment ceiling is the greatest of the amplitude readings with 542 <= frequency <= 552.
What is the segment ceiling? 14.68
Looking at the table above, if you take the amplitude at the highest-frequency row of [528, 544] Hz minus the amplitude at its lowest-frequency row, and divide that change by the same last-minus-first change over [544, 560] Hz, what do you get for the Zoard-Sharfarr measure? -0.1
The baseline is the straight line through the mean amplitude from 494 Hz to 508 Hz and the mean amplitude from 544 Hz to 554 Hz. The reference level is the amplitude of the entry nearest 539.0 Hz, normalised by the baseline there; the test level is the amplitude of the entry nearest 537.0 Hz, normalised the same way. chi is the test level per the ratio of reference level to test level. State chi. 1.05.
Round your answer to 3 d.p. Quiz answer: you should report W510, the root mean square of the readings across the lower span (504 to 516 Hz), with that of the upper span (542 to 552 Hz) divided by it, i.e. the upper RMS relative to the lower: 1.054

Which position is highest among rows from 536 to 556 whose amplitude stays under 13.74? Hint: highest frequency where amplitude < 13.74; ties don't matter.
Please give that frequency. 551.0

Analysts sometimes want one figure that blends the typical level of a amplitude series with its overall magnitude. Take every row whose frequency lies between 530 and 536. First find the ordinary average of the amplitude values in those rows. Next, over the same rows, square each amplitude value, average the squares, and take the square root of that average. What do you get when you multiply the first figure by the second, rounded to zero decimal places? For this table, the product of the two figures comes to 197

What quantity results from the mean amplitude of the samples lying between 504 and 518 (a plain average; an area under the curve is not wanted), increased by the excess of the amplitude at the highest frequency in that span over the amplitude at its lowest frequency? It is 14.8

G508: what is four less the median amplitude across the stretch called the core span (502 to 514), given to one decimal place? -9.1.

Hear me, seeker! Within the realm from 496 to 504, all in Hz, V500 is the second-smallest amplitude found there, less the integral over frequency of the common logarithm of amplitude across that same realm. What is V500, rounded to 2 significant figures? 4.1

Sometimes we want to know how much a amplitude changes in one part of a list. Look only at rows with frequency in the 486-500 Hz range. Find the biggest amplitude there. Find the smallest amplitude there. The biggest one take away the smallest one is 1.77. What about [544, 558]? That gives 1.33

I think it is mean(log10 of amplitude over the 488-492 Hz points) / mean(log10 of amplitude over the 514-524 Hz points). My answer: 1.01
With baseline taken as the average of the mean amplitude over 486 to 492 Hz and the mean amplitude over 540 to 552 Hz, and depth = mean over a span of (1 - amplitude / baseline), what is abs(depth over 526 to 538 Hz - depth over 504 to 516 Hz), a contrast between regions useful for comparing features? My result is 0.05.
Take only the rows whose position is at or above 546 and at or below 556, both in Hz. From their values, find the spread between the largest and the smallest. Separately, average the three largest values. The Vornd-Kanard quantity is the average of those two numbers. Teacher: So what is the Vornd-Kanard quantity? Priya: 7.9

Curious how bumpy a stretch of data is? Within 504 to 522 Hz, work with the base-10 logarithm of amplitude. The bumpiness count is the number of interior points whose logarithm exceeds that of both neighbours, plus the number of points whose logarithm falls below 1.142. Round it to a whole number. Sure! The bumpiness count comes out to 8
